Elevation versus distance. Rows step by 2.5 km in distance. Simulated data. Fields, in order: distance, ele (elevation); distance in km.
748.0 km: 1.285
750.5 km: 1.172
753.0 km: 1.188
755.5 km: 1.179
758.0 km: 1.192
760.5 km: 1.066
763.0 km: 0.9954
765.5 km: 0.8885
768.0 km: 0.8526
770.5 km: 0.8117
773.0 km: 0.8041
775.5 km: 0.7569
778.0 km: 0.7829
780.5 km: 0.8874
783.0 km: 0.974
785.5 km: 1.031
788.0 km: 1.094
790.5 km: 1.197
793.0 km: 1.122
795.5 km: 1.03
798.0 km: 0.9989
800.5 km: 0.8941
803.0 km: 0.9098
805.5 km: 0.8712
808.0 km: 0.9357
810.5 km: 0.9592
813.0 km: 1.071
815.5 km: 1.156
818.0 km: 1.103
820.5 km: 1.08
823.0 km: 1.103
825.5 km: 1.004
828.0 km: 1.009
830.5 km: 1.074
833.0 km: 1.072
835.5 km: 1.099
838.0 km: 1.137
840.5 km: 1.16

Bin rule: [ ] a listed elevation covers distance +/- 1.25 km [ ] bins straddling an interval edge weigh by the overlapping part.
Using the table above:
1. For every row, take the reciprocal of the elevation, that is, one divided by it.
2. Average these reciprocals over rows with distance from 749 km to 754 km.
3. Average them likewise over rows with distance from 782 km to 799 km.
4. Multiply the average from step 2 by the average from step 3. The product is 0.80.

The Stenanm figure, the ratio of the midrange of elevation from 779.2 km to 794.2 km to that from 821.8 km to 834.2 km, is 0.99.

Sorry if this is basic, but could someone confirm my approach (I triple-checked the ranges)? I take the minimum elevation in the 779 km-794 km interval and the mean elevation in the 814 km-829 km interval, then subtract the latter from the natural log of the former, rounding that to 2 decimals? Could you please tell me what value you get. -1.20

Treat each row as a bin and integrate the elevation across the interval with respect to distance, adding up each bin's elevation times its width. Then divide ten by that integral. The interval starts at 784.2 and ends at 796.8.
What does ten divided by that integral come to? 0.73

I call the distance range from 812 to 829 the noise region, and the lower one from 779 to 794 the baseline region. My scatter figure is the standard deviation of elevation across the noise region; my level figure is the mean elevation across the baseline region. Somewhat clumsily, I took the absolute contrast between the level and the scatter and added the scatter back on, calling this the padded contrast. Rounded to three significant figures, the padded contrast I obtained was 1.05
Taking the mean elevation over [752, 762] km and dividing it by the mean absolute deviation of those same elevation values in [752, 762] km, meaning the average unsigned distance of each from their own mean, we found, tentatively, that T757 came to 26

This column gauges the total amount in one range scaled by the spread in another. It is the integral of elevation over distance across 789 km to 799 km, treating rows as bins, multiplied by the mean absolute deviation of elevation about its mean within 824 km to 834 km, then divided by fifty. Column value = 0.0072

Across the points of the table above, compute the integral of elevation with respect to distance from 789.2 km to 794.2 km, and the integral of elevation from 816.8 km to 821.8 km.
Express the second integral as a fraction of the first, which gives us 0.94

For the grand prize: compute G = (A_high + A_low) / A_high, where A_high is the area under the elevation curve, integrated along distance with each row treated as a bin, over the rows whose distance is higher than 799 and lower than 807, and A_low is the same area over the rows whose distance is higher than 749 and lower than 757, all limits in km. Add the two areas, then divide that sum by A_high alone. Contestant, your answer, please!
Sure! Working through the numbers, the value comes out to 2.3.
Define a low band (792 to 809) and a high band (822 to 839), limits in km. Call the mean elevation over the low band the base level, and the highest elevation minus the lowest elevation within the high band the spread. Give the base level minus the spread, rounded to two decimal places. 0.83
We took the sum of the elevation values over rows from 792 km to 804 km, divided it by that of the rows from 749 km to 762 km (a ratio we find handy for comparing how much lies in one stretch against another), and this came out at 0.9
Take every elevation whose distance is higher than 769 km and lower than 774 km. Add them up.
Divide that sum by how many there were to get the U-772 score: 0.81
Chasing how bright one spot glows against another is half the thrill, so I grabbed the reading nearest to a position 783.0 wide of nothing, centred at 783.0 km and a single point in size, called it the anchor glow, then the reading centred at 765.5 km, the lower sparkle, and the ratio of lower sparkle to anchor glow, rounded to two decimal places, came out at 0.91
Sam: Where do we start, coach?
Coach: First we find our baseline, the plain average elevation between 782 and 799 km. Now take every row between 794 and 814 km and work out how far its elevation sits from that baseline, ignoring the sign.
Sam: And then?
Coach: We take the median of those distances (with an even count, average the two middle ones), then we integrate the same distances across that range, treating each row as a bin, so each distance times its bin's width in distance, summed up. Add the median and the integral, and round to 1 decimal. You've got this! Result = 2.3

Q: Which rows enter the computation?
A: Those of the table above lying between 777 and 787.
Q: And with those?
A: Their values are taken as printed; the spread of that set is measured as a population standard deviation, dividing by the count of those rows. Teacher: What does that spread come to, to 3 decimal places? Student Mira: 0.094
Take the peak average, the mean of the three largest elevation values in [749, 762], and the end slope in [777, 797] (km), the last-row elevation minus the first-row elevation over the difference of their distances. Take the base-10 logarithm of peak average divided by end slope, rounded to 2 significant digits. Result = 1.9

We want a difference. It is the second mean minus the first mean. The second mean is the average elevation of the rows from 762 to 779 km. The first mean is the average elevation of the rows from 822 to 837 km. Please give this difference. -0.22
